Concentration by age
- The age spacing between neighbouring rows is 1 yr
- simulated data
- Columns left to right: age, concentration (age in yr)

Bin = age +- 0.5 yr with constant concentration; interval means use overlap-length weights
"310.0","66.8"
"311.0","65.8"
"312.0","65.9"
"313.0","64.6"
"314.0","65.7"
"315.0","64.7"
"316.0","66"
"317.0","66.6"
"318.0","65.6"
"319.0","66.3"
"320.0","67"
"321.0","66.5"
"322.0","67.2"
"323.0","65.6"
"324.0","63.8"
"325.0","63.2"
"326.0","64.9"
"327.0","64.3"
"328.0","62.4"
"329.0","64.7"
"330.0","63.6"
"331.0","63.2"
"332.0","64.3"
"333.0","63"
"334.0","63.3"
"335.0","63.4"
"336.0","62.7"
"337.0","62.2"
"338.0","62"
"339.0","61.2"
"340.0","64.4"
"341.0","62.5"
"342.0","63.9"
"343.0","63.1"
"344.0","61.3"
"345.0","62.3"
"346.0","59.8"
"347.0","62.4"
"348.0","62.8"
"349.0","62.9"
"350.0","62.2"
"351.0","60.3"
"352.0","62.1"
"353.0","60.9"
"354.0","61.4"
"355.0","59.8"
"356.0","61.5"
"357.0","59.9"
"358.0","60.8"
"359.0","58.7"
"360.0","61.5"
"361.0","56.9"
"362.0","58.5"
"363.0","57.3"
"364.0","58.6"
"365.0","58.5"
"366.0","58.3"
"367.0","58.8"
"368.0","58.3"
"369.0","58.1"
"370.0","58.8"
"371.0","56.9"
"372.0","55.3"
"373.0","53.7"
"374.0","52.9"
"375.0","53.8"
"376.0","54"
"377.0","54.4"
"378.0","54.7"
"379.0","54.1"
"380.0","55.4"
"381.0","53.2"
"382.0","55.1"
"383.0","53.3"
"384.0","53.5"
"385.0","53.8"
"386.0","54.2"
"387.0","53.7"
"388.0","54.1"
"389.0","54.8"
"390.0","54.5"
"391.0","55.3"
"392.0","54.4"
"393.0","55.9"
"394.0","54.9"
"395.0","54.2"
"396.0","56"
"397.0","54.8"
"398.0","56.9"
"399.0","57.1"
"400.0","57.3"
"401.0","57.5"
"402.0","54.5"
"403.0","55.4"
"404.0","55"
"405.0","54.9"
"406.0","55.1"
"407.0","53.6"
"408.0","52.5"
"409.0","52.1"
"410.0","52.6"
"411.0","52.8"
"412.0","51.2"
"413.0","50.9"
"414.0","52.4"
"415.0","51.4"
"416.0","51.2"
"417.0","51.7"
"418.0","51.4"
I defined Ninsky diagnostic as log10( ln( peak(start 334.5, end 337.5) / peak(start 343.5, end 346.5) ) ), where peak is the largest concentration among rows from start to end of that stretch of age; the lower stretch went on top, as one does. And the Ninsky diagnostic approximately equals -1.8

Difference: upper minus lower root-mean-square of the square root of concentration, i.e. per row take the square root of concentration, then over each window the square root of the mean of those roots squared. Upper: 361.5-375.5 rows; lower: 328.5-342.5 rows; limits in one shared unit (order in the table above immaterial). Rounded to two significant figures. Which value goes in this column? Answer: -0.40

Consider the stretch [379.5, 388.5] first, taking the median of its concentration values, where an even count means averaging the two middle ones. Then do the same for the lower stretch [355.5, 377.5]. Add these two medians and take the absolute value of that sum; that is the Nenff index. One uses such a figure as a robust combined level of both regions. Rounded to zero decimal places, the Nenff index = 112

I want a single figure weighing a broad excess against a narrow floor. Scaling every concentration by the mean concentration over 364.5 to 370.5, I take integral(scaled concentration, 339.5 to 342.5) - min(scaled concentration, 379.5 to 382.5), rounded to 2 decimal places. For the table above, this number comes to 2.35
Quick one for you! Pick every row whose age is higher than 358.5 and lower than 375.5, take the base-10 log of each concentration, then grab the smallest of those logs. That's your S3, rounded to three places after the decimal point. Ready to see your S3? 1.723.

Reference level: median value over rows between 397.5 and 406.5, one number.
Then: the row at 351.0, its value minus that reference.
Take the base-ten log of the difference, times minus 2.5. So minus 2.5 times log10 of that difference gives -1.7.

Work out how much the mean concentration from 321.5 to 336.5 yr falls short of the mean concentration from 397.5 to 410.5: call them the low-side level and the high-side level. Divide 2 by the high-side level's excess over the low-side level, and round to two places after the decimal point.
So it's -0.22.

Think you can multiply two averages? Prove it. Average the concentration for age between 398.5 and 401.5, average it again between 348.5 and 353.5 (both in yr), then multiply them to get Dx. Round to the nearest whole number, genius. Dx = 3534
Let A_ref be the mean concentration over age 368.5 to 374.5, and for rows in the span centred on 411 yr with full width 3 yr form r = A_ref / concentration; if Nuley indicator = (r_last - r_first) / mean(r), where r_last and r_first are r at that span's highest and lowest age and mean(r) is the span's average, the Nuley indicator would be 0.03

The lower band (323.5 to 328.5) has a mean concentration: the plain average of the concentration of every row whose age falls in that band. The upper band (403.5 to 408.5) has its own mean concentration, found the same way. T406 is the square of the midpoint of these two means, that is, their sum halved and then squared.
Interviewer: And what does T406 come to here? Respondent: 3477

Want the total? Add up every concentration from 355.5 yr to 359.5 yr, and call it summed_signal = 241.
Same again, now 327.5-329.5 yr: 127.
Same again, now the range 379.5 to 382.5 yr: 164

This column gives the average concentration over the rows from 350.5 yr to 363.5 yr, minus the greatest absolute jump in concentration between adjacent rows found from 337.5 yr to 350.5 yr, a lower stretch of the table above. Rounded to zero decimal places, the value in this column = 57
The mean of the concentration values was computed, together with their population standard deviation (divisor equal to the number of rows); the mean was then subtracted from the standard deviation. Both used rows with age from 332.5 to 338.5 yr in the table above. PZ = -62.2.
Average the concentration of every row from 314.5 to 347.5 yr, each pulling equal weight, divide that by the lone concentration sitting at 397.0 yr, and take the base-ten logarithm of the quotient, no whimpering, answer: 0.066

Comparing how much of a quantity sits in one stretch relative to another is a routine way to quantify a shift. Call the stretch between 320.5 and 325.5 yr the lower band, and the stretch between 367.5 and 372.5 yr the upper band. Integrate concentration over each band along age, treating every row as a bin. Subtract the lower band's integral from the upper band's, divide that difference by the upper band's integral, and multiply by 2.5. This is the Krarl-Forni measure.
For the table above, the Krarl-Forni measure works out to -0.34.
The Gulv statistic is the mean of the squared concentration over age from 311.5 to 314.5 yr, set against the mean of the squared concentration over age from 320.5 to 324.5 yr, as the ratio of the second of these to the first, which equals 1.01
